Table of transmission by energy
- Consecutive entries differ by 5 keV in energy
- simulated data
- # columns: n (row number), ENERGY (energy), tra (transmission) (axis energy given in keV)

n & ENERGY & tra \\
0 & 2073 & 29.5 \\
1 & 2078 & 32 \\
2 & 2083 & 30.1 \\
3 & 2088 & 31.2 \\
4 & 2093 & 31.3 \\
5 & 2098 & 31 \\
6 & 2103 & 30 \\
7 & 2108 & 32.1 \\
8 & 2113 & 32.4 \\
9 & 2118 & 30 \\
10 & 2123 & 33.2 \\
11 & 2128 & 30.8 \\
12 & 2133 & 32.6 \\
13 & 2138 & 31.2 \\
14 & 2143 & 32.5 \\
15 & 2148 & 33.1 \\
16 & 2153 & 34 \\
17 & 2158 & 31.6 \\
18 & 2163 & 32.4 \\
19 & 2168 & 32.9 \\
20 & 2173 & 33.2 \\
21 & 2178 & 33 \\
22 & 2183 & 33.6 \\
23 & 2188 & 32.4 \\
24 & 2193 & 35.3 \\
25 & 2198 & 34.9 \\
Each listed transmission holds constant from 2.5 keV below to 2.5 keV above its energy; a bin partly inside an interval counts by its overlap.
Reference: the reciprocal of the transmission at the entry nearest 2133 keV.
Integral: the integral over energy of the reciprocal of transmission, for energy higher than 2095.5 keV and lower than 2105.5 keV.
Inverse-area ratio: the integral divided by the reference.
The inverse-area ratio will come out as 10.7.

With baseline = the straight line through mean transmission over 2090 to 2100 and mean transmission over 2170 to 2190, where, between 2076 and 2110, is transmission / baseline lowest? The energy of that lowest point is 2103 keV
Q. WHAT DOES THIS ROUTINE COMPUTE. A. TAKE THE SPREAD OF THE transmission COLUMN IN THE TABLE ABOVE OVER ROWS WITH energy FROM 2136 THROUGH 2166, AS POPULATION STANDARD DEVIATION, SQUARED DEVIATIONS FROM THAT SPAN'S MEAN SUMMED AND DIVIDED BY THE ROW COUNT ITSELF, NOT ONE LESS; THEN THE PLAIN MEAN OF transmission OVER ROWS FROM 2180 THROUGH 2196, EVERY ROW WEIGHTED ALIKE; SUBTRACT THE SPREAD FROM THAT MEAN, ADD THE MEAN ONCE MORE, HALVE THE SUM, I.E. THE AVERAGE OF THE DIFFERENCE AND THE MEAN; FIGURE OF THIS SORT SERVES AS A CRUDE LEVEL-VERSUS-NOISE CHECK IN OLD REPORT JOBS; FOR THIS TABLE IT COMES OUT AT 33.3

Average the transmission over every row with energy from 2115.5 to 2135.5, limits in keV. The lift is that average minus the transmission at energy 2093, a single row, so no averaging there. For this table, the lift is 0.35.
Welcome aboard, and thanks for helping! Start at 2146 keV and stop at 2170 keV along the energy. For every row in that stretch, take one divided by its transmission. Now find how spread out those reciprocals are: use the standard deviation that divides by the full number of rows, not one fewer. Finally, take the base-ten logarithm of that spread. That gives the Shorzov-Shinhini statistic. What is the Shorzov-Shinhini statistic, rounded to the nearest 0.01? -3.13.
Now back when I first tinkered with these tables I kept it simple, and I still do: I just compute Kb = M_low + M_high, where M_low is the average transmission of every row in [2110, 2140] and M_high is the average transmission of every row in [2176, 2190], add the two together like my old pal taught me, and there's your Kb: 64.7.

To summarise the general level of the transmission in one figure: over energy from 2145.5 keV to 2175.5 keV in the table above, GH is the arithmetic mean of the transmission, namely 32.9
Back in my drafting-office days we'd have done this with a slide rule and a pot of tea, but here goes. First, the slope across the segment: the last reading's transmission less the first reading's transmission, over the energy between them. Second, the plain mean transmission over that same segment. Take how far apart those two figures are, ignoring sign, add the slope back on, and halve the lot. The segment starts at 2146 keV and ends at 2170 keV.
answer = 16.4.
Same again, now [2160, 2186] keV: 16.5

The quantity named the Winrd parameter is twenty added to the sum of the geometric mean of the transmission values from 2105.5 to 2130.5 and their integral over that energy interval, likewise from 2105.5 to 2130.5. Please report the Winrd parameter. 844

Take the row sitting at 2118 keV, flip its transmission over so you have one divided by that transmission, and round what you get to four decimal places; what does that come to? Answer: 0.0333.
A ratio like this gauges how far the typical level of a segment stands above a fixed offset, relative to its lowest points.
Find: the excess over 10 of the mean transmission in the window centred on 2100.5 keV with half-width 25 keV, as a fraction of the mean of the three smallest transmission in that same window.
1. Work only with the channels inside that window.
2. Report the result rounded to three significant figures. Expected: 0.710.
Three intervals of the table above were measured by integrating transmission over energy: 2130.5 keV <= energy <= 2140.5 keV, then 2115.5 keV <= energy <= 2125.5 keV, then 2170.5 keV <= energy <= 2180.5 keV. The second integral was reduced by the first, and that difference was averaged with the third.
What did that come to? 164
